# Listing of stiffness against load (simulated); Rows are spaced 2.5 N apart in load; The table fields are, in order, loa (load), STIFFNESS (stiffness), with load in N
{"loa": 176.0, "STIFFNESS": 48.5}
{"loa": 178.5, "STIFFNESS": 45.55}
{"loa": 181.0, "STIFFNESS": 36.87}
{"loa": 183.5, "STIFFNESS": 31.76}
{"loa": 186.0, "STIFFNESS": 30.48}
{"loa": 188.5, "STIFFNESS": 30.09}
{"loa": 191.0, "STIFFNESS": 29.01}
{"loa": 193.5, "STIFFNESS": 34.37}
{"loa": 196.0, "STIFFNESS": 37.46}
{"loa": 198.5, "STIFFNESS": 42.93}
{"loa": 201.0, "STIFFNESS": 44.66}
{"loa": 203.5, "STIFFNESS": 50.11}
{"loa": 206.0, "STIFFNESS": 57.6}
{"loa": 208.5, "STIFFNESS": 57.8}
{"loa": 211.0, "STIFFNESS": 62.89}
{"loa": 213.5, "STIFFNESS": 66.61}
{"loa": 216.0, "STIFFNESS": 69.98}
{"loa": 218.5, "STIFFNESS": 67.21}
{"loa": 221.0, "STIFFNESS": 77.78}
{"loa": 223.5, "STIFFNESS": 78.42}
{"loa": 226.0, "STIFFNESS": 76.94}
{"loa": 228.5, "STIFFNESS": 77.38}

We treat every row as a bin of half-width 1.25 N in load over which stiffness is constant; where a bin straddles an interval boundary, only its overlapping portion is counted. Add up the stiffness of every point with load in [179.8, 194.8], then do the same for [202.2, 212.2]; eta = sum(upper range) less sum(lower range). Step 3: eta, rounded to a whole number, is 36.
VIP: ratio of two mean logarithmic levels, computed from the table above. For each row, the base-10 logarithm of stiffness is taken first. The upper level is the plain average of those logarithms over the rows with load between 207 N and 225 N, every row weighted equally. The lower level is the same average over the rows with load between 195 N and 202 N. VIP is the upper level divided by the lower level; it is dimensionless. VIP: 1.13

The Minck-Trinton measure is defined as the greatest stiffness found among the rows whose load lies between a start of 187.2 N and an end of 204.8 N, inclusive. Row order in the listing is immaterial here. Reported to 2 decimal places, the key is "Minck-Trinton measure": 50.11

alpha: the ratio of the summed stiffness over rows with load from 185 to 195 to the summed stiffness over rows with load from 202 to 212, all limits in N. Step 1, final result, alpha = 0.54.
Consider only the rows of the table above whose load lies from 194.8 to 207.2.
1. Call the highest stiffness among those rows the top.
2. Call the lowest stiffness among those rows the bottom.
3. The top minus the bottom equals 20.1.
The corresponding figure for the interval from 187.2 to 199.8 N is 13.9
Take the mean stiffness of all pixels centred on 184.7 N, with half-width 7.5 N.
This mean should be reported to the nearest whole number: 34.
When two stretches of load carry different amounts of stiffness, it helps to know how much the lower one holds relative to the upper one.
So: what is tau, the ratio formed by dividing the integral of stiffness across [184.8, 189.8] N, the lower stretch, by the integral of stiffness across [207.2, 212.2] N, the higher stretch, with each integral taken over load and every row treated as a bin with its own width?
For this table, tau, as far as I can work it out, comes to 0.50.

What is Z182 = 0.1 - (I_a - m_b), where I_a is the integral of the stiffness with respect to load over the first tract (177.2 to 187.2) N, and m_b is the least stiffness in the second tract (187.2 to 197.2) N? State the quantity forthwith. -333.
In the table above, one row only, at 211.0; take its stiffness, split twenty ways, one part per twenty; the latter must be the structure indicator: 3.1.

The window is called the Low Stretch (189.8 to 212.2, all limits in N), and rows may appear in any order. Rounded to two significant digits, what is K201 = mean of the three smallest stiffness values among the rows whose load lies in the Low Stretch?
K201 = 34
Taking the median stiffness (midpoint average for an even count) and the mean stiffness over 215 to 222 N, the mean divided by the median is 1.02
